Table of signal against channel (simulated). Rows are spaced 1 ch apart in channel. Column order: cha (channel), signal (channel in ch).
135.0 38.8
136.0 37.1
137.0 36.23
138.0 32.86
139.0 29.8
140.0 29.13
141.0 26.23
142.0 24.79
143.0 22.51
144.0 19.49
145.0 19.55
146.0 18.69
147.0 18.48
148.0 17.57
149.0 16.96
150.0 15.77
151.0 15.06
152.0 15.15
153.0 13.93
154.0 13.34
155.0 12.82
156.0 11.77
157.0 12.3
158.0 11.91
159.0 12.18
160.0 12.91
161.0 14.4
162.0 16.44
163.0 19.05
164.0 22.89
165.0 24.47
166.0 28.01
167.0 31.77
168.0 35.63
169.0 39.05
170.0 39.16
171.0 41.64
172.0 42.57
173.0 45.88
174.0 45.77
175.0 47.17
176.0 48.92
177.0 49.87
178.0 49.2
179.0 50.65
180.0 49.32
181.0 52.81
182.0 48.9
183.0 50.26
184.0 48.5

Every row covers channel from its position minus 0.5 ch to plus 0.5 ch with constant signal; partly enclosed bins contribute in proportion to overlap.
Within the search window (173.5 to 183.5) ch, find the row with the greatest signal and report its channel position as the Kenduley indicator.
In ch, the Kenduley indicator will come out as 181.0 ch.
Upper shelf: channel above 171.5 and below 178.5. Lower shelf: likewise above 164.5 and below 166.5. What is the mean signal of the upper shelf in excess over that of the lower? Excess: 21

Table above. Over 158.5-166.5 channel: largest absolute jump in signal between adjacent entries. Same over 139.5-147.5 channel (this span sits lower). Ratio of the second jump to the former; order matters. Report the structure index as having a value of 0.79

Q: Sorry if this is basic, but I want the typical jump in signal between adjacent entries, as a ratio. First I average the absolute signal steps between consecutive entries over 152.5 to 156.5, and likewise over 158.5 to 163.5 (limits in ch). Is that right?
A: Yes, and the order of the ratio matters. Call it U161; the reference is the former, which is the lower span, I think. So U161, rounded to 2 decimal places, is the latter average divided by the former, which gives 2.39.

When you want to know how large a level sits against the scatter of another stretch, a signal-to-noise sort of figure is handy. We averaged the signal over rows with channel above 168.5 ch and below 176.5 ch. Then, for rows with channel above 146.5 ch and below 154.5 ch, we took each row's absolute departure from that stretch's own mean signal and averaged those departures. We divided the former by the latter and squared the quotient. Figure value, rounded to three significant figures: 956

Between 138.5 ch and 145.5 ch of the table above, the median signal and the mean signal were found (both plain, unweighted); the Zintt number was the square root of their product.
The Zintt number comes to 25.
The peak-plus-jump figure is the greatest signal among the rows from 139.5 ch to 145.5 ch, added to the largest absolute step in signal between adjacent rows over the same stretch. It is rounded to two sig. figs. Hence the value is 32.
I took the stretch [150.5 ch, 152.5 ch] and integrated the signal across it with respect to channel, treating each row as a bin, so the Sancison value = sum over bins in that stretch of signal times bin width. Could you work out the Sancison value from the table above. 30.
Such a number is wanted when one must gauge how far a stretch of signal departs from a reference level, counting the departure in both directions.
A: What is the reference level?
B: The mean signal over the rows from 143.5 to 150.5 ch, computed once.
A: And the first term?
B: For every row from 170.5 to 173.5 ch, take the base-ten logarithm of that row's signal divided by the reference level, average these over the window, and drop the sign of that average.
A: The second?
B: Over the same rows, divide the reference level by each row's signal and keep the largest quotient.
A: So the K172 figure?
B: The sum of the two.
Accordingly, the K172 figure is 0.81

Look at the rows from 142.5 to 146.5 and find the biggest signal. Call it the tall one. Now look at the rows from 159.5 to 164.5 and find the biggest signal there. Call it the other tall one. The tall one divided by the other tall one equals 0.98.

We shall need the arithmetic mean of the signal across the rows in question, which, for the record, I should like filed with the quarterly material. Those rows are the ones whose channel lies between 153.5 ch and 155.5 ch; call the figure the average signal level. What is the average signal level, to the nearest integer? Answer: 13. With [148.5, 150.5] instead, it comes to 16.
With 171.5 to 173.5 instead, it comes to 44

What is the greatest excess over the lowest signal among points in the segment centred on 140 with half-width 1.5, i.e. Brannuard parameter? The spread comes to 3.6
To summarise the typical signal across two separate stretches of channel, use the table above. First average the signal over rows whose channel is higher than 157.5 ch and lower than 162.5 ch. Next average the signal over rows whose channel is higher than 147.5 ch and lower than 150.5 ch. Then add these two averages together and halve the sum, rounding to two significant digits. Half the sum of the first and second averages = 15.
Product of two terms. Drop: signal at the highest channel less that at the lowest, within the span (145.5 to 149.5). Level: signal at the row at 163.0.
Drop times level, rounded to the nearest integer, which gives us -33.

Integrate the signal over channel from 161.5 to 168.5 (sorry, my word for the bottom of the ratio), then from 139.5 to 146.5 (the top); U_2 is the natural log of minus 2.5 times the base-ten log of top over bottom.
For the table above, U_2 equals -2.2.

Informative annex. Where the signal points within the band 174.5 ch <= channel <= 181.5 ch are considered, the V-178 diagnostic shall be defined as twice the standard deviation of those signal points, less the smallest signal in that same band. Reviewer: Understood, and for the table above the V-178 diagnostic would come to -44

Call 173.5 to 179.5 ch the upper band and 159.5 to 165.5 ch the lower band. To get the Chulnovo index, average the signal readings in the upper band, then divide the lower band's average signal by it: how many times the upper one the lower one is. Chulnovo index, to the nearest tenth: 0.4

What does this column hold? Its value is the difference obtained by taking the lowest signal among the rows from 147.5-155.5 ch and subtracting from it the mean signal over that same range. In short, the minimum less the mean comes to -2.3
